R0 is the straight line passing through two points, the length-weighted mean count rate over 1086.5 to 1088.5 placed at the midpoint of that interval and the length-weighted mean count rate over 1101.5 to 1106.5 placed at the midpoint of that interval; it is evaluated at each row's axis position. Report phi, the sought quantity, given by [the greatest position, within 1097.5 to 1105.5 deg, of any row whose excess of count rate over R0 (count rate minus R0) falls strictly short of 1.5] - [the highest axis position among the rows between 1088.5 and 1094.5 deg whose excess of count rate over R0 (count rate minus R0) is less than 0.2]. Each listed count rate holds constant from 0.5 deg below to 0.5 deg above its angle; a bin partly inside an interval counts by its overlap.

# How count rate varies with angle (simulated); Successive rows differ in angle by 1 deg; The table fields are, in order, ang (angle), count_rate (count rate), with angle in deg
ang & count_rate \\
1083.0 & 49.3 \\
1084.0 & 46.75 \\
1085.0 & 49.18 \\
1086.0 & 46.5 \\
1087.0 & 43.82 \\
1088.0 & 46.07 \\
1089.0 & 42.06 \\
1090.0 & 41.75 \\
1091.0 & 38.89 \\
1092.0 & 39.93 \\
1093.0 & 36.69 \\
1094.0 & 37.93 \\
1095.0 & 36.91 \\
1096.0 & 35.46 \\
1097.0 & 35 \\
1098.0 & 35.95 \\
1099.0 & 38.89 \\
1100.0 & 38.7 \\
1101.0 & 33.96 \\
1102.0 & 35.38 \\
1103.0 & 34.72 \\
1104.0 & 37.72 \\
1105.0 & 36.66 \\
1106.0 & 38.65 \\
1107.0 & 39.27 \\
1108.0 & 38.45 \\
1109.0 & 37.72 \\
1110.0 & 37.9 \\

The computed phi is 11 deg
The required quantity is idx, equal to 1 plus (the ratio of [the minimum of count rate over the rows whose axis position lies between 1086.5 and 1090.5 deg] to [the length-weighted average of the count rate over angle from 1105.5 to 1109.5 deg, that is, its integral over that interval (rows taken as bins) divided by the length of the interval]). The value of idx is 2.08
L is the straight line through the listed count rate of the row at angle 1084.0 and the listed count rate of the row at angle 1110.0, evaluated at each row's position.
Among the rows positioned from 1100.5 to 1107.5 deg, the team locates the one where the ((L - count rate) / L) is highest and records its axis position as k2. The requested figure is 1101.0 deg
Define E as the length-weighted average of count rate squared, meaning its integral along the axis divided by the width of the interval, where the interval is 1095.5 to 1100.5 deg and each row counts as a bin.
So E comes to 1357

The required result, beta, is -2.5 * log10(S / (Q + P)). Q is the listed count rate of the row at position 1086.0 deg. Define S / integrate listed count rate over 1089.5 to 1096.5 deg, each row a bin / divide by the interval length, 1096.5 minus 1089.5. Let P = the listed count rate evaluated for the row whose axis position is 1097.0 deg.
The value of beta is 0.822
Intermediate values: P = 35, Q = 46.5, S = 38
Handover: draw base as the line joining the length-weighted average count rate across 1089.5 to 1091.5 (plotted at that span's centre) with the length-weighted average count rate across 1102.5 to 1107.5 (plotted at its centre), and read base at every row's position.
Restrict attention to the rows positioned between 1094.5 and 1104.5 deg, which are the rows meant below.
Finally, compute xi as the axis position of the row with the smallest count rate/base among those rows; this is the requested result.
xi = 1101.0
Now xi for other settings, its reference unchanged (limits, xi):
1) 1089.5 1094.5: 1093.0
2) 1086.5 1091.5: 1091.0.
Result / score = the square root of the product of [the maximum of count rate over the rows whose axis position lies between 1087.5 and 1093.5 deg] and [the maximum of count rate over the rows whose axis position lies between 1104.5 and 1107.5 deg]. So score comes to 42.5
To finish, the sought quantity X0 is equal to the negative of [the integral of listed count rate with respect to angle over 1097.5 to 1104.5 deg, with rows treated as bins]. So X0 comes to -255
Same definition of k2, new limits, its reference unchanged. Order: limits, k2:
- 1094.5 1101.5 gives 1097.0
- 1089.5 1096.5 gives 1096.0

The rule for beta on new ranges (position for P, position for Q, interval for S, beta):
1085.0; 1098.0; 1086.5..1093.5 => 0.785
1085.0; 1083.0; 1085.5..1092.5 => 0.907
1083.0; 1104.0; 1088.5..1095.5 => 0.867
